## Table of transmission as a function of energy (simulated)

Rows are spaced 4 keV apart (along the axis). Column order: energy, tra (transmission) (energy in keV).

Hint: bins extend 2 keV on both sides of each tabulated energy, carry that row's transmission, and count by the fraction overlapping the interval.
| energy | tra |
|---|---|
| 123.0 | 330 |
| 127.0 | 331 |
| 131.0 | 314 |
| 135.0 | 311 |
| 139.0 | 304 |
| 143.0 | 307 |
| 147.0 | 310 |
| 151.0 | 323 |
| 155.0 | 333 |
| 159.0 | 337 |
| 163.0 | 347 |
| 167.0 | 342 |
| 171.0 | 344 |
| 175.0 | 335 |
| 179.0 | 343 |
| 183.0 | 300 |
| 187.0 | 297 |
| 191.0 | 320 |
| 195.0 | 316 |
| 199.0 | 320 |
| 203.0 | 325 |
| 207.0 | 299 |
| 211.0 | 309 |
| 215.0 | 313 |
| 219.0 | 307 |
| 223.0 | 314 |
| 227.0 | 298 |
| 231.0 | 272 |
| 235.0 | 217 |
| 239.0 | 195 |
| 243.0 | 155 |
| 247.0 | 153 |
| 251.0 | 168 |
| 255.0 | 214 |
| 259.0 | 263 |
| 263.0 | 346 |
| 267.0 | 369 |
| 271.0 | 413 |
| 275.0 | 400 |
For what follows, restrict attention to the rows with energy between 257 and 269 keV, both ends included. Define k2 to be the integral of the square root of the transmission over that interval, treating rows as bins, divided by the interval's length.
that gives 18.0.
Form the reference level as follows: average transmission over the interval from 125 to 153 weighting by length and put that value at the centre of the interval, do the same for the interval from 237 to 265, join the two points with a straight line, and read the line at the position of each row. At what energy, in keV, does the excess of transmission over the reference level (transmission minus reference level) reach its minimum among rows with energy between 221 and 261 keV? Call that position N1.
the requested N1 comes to 243.0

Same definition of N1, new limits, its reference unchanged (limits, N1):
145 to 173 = 147.0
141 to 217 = 143.0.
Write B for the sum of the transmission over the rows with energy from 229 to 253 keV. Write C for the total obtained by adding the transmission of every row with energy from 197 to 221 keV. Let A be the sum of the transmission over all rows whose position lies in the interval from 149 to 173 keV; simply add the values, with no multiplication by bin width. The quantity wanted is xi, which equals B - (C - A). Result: 1313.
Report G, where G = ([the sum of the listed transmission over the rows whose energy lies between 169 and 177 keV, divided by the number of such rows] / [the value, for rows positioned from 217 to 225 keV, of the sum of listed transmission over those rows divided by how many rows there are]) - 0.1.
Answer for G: 0.99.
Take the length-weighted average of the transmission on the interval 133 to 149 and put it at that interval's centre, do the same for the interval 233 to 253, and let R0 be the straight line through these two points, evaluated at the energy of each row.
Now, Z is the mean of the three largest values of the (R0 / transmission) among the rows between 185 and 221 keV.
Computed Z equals 0.79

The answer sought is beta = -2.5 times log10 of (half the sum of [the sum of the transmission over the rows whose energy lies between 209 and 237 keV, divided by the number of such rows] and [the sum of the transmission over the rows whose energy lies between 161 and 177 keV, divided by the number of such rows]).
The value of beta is -6.25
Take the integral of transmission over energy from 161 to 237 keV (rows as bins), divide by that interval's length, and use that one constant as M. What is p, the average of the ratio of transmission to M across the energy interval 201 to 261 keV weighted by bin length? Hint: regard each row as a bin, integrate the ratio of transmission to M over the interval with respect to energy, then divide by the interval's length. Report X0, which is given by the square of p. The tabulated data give 0.7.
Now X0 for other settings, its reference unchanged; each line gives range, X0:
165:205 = 1.1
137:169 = 1.1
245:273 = 0.8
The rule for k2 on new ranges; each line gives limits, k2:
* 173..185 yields 18.0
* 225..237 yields 16.2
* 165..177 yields 18.4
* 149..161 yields 18.2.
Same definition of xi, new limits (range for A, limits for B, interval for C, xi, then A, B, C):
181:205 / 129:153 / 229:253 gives 2587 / 1878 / 1869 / 1160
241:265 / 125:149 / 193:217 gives 1294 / 1299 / 1877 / 1882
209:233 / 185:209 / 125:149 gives 1813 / 1813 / 1877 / 1877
